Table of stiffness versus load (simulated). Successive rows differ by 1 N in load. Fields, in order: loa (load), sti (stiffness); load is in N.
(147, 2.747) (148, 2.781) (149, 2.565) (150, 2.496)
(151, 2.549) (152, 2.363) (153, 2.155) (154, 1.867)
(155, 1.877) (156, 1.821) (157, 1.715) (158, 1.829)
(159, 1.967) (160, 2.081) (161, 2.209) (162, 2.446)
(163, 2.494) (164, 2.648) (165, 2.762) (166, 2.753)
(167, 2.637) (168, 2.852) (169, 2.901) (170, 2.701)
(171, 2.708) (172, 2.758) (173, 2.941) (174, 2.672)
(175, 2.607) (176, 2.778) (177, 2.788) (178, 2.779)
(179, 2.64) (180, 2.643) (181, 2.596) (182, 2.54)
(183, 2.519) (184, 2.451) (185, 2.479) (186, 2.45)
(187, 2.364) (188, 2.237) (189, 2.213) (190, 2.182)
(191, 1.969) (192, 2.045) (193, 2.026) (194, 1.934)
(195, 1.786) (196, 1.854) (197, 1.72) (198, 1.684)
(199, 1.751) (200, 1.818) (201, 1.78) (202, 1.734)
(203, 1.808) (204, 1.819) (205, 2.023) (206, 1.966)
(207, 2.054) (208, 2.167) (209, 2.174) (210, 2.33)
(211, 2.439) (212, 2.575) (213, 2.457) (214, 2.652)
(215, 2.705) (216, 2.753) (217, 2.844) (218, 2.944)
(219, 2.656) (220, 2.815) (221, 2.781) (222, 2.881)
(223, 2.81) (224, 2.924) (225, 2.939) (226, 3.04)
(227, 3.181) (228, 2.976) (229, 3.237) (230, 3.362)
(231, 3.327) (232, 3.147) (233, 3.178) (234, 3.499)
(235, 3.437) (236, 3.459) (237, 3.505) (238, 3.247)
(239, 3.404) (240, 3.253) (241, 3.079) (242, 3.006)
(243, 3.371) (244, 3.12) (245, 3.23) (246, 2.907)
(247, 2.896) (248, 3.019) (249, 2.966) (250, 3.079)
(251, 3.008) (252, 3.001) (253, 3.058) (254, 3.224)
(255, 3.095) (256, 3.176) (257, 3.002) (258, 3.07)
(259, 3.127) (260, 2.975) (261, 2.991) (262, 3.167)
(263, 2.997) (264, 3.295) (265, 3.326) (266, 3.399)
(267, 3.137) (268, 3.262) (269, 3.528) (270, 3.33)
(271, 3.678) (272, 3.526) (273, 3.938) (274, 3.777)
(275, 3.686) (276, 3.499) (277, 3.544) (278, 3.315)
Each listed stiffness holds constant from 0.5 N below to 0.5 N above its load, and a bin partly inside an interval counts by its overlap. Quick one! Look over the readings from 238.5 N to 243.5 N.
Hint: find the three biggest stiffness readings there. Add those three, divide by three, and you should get 3.34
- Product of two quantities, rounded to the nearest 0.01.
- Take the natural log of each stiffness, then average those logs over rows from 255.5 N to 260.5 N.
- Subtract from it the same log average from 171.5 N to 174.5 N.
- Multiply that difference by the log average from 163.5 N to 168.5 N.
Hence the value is 0.10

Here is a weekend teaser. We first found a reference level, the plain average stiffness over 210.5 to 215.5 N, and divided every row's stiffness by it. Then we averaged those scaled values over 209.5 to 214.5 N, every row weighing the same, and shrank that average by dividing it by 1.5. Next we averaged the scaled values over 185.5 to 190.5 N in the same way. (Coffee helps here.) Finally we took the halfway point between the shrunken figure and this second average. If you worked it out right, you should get 0.770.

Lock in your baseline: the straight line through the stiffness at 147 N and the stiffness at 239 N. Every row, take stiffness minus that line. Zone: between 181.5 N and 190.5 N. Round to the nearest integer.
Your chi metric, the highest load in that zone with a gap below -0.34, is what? 190 N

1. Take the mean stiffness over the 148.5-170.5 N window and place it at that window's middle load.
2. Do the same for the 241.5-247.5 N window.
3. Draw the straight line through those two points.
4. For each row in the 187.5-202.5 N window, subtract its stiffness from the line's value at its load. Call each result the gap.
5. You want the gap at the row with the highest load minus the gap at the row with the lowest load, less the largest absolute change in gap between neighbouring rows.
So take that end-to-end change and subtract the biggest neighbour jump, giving 0.40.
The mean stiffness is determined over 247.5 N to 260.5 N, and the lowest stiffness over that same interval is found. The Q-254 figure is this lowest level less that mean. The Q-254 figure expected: -0.10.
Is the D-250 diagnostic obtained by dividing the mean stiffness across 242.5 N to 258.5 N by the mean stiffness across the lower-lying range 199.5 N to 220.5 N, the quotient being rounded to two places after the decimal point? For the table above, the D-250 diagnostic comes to 1.33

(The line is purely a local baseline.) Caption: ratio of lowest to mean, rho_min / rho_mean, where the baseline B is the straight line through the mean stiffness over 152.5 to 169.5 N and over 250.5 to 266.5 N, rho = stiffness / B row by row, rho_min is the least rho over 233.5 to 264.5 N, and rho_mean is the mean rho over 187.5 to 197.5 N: 1.22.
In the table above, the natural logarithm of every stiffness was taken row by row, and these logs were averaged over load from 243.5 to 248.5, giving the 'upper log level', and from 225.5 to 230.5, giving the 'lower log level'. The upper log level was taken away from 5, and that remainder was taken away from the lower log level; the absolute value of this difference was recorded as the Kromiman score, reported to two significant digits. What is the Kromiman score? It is 2.7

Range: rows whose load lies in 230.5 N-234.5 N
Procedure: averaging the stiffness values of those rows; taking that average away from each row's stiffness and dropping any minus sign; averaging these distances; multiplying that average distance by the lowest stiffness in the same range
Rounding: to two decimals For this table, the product 0.39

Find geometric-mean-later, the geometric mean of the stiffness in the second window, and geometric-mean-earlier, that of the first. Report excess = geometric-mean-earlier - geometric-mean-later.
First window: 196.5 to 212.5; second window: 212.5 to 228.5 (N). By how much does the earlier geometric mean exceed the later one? -0.86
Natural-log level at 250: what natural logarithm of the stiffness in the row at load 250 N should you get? 1.12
